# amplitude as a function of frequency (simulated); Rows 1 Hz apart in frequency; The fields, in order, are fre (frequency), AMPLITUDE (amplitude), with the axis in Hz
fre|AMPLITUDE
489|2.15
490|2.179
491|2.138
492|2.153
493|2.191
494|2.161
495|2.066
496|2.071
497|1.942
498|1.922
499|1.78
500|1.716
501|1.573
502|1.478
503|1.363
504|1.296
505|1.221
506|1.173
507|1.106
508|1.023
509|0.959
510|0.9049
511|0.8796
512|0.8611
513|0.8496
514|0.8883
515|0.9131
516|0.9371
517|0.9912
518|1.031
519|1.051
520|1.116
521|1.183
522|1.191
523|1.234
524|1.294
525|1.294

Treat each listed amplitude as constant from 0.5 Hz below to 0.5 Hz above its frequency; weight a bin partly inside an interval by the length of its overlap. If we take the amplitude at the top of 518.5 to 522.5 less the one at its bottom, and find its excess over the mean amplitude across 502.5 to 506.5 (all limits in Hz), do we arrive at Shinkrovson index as -1.1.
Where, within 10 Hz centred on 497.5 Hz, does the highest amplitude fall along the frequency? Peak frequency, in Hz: 493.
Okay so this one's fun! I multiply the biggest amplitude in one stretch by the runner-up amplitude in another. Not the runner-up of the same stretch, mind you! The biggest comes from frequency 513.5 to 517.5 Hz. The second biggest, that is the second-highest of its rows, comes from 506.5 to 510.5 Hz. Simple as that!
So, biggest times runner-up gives 1.0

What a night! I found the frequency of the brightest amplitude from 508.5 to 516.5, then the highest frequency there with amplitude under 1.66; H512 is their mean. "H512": 512.5 Hz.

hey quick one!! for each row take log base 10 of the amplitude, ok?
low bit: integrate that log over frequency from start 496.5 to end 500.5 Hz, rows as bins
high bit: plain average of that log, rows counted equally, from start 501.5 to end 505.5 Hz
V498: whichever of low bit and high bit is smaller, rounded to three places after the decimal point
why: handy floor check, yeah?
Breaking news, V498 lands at 0.126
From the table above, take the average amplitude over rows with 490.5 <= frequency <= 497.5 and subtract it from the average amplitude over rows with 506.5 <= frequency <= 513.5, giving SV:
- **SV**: -1.2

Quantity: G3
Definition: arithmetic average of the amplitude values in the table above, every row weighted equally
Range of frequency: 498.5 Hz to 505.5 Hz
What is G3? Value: 1.49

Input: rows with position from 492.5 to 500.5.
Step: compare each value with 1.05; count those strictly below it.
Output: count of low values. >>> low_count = 0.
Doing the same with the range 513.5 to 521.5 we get 5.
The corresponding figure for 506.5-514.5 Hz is 7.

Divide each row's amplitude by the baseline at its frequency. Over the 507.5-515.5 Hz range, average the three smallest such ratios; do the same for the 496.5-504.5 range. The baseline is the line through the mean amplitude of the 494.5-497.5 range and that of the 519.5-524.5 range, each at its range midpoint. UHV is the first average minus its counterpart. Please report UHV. -0.20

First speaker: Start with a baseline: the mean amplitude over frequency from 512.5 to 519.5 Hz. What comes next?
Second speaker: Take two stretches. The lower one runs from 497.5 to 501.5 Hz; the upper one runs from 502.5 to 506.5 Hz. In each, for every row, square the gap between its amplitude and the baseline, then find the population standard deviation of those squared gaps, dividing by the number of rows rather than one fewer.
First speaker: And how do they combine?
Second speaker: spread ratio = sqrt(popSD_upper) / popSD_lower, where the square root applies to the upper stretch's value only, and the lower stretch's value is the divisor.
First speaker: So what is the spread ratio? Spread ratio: 1.1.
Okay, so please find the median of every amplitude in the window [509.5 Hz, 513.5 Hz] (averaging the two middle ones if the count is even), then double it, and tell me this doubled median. 1.74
